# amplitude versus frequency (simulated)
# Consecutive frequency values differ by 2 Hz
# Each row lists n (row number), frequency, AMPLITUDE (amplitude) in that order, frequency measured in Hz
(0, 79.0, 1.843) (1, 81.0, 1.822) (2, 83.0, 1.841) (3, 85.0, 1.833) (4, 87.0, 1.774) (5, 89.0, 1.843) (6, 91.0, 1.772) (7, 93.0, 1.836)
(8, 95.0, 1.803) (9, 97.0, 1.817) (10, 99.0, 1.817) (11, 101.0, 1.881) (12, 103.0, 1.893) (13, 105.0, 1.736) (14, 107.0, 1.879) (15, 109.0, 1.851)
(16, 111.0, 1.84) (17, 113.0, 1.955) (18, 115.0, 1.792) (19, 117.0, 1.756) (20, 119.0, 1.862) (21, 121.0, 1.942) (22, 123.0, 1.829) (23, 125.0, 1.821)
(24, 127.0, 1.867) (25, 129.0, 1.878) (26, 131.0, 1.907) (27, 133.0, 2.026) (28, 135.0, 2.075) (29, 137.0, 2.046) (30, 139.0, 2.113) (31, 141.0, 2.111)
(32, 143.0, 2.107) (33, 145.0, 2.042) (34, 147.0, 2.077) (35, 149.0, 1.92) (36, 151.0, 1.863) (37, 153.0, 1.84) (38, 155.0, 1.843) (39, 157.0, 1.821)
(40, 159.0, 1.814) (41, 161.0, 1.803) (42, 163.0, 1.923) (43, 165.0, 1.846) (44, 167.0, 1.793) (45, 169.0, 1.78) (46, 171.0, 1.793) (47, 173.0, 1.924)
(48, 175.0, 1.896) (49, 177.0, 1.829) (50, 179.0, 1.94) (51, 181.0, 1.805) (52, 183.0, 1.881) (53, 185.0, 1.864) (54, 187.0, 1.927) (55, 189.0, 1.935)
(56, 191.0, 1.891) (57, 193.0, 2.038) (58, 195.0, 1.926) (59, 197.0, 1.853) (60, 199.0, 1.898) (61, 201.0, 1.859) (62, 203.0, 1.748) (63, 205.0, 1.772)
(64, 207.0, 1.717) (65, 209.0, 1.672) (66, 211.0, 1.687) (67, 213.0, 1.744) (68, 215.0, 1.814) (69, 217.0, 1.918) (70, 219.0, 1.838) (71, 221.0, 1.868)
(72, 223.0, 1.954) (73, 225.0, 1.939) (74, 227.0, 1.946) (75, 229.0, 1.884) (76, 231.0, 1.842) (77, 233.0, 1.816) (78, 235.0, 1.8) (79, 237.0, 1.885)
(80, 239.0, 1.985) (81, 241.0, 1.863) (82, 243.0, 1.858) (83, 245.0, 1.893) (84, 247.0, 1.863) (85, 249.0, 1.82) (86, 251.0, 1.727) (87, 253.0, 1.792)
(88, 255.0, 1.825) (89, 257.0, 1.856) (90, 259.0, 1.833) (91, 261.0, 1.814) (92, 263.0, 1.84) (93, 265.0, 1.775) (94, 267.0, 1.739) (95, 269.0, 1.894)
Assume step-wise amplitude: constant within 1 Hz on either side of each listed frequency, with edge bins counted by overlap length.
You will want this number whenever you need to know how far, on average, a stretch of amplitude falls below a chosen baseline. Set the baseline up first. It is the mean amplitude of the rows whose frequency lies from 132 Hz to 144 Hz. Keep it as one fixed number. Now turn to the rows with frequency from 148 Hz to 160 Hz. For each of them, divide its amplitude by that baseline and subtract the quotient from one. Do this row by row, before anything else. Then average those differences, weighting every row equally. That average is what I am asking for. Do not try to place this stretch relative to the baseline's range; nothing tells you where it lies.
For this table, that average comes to 0.11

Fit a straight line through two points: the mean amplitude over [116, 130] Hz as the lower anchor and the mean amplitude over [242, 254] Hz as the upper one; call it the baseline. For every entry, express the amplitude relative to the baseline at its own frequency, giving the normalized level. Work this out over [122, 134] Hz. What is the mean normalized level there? 1.021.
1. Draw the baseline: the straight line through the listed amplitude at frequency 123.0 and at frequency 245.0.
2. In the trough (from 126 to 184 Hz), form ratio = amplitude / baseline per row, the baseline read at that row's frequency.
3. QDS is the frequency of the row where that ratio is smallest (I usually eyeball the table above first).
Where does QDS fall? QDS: 169.0 Hz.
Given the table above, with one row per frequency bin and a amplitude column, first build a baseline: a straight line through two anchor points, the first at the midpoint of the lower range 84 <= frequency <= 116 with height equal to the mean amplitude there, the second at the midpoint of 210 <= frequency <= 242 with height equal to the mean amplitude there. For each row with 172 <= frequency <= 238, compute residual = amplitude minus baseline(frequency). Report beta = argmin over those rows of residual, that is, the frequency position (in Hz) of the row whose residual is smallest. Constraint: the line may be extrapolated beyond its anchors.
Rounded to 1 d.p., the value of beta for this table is 209.0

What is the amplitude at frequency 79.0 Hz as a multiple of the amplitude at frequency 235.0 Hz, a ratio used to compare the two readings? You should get 1.02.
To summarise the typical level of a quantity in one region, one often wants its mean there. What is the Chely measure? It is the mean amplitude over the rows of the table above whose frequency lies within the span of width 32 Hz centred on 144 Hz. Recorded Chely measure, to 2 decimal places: 1.97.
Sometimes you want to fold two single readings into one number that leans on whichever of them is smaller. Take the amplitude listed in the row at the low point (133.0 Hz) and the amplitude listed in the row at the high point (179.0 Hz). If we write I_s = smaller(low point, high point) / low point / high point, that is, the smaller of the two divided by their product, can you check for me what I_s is 0.49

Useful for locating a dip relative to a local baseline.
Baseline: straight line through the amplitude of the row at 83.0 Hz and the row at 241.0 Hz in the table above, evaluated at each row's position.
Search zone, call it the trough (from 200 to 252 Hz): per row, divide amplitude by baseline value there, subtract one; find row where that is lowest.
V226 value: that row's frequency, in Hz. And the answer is 209.0 Hz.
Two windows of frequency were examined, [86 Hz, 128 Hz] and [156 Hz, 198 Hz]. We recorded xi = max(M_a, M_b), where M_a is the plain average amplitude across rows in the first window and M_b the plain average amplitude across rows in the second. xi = 1.87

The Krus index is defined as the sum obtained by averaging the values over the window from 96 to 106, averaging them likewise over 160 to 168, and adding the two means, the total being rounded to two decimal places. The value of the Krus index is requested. 3.67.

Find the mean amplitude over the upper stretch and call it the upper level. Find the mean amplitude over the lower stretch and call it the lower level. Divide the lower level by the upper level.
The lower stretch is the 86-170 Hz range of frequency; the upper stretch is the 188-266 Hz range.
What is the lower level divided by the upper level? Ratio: 1.02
